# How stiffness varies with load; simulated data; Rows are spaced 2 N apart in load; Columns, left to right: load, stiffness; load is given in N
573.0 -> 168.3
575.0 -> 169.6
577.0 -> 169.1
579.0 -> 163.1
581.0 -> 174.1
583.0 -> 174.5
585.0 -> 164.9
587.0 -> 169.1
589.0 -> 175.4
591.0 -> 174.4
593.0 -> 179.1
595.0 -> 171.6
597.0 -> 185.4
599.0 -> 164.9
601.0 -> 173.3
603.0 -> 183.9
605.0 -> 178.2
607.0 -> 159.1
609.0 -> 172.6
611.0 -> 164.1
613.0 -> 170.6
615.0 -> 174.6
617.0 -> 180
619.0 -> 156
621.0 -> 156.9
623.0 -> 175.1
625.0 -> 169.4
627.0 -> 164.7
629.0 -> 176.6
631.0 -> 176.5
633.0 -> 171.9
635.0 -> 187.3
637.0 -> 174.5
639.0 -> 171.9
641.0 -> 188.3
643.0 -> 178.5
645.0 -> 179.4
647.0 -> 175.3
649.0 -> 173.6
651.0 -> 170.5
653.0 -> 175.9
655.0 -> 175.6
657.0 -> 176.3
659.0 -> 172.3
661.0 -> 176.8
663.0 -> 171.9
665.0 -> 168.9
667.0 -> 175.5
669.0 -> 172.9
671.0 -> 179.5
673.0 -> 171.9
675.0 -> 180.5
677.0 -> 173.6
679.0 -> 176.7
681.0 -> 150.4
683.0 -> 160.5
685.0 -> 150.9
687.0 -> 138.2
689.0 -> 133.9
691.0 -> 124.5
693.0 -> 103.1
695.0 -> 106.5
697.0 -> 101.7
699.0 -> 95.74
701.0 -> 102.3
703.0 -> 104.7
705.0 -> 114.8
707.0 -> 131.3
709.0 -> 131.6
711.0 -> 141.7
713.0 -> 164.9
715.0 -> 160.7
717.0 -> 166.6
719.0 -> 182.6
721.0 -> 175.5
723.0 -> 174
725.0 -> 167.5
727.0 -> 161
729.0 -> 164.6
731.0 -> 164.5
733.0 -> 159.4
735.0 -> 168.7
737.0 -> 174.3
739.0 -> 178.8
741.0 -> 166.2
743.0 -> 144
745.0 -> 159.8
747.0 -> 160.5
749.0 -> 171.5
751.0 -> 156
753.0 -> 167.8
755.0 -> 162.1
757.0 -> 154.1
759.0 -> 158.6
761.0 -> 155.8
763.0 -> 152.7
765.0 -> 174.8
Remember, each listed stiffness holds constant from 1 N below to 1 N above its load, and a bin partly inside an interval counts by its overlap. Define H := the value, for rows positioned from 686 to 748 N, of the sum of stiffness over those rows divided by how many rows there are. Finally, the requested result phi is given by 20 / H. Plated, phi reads 0.137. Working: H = 146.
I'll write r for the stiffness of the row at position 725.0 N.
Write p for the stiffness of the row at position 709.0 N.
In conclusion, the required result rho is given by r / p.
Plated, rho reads 1.3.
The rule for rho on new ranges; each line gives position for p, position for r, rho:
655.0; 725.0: 1.0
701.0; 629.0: 1.7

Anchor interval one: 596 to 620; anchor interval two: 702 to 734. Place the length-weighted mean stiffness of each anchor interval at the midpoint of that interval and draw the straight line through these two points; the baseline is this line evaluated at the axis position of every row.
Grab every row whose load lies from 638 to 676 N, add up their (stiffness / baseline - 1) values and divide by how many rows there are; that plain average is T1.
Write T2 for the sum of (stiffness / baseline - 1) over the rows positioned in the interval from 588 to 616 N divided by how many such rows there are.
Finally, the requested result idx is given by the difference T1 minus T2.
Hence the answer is 0.07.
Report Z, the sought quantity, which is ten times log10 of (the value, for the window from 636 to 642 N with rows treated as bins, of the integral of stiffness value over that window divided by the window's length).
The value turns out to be 22.5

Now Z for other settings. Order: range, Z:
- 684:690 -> 21.5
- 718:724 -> 22.5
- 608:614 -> 22.3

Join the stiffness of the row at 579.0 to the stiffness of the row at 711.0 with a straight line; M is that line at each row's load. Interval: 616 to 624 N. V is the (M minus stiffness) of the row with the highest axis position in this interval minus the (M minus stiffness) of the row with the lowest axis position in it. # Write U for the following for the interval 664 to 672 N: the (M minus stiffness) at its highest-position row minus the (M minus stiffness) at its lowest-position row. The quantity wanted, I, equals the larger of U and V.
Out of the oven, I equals 4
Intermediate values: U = -12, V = 4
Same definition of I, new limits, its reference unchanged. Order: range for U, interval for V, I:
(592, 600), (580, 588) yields 13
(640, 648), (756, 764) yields 12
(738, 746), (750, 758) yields 18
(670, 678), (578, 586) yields 5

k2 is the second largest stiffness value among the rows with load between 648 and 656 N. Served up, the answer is 175.6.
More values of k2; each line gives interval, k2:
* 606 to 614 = 170.6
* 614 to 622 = 174.6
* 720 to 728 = 174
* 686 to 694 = 133.9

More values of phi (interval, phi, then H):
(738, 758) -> 0.123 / 162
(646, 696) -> 0.124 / 161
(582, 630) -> 0.117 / 171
